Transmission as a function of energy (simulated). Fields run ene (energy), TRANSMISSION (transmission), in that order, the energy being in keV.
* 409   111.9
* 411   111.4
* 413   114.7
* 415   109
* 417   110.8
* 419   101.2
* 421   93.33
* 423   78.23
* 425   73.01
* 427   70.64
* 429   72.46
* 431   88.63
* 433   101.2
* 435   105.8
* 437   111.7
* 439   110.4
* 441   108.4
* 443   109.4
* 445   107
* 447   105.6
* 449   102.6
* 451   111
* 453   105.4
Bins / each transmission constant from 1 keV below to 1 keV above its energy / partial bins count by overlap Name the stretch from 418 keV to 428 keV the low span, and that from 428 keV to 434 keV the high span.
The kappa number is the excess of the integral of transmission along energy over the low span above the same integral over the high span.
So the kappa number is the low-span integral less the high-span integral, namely 308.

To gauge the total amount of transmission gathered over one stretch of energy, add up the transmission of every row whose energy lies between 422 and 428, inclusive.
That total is 222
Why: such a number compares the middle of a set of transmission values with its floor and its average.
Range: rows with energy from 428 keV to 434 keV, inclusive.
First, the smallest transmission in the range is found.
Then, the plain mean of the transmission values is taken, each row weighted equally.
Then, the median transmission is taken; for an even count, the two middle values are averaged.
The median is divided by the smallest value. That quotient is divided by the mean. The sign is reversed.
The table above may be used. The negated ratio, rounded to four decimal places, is -0.0140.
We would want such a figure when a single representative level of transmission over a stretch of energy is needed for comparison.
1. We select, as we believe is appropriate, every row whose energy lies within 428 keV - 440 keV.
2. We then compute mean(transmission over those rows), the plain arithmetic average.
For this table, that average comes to 98.4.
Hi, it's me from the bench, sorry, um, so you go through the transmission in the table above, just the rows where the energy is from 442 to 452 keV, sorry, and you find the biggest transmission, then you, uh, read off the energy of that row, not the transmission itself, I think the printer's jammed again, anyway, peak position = 451 keV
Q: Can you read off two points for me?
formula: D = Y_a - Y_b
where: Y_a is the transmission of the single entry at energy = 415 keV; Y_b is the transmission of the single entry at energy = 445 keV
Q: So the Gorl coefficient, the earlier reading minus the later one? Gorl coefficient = 2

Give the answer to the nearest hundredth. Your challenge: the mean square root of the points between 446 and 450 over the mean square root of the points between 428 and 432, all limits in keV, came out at 1.14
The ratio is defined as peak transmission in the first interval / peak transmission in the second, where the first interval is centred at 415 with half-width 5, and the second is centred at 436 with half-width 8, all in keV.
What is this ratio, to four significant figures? 1.027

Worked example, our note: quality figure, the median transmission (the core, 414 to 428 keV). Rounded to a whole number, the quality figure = 93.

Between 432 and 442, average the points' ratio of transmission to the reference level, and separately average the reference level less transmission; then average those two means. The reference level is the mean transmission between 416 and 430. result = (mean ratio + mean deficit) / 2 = -10.3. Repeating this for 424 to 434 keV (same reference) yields 2.7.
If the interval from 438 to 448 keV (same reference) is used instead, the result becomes -10.6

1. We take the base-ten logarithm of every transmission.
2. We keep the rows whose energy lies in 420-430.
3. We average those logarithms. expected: 1.89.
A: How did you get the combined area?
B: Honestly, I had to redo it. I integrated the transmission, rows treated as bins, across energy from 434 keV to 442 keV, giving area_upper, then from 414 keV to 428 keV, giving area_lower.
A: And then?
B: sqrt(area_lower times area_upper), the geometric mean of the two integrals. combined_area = 1054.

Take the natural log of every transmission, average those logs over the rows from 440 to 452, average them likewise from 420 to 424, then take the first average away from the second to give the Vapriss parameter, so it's -0.23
